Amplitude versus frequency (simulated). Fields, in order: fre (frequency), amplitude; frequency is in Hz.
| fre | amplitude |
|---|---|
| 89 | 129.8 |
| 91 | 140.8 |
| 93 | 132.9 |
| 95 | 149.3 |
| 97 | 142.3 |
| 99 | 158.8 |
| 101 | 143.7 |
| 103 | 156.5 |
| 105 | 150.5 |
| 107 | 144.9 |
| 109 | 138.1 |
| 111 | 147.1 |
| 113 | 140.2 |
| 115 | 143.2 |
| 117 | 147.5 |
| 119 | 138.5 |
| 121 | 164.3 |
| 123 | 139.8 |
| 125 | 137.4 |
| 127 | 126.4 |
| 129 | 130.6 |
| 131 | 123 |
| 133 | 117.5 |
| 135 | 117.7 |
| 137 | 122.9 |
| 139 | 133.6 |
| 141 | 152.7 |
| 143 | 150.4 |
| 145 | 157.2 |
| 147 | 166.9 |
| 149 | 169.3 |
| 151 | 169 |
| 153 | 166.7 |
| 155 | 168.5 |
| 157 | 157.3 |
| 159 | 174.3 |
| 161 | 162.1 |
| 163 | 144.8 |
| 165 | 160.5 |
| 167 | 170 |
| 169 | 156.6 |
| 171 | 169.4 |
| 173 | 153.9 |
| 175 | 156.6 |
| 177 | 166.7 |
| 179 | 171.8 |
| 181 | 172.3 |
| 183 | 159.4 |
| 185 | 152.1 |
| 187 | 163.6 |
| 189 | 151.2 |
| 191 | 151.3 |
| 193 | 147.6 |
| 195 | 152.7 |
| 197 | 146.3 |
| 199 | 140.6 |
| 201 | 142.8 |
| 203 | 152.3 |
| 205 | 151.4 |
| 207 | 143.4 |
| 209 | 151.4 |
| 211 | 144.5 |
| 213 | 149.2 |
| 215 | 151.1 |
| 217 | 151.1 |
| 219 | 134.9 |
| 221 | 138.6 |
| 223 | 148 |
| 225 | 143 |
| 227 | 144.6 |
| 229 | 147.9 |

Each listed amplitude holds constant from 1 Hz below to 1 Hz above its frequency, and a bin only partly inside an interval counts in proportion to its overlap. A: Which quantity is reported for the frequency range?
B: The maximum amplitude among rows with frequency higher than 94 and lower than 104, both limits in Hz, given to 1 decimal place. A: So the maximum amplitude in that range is 158.8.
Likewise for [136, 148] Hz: 166.9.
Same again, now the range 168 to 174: 169.4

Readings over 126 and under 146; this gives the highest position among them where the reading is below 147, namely 139 Hz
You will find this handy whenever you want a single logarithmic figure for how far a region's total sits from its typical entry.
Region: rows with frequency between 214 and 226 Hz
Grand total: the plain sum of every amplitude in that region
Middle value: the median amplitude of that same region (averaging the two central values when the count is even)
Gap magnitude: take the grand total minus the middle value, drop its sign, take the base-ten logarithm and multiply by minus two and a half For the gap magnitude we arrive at -7.15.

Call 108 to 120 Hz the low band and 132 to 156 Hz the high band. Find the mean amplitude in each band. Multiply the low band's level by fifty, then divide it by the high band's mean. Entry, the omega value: 48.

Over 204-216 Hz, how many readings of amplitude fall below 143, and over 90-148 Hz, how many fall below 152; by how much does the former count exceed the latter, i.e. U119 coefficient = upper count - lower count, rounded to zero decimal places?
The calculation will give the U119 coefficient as -23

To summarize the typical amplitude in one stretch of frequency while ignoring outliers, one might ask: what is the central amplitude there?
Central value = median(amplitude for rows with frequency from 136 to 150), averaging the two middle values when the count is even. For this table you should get 153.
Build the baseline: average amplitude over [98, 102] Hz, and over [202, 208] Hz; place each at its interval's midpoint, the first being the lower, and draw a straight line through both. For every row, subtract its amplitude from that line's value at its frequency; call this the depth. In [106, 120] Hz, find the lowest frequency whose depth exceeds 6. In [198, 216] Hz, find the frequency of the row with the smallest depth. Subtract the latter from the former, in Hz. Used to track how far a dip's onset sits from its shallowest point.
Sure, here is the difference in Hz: -96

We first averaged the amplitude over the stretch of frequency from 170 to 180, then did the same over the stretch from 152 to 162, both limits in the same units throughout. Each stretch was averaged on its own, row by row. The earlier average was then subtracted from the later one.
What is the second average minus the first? 2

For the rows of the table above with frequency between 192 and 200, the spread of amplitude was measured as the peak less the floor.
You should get 12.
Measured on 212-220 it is 16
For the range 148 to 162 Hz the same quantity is 17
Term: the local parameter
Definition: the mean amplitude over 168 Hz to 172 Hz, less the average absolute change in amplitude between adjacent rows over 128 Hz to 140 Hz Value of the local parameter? 157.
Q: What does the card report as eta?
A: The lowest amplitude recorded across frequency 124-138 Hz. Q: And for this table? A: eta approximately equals 117.5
